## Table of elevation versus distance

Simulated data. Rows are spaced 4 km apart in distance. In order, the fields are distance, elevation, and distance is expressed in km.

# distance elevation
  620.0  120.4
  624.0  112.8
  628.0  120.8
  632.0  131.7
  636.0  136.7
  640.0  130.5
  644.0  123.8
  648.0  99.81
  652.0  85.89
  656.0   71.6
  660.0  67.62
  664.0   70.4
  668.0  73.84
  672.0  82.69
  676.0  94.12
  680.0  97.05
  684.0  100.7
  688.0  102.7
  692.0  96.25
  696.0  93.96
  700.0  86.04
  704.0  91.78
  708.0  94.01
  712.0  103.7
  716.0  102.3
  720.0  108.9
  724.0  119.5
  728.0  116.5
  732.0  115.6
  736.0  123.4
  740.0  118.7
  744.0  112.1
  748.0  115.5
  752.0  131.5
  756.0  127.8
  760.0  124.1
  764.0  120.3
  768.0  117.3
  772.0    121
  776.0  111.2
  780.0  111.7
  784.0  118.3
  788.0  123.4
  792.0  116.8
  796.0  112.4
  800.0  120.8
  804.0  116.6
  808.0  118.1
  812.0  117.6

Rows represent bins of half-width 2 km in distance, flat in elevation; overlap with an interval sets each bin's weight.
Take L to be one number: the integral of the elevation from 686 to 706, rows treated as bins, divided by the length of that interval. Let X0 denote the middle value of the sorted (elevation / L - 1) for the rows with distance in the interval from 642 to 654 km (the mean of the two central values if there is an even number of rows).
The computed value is 0.1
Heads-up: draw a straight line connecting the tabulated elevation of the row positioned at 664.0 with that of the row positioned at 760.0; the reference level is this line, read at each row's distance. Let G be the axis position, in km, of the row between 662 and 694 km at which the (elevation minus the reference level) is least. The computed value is 664.0 km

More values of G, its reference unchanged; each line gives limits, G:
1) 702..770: 768.0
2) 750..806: 804.0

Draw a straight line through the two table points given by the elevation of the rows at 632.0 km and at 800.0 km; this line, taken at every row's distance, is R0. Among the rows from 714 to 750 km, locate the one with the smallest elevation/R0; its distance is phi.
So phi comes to 716.0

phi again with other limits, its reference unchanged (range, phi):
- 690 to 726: 700.0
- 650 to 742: 660.0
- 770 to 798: 776.0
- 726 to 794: 744.0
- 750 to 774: 768.0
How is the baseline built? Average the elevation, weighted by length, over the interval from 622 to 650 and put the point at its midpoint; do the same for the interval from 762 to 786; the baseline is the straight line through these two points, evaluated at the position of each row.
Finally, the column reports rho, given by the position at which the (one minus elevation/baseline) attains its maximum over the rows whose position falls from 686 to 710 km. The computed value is 700.0 km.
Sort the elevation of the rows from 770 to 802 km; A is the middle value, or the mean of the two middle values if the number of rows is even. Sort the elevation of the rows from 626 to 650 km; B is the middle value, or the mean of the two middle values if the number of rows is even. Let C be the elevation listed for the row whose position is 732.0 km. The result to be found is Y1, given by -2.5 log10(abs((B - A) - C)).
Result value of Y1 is -5.06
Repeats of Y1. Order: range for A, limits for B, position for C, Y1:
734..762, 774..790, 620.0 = -5.27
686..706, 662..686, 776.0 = -5.17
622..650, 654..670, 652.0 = -5.36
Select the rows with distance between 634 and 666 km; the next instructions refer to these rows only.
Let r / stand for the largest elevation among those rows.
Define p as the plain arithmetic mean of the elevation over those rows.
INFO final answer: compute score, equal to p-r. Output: -38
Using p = 98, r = 136.7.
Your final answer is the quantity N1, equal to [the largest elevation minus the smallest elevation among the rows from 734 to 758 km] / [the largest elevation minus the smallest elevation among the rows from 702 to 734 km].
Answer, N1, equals 0.70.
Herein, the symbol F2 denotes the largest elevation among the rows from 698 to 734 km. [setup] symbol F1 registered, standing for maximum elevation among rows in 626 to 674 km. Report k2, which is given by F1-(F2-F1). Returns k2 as 154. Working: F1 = 136.7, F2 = 119.5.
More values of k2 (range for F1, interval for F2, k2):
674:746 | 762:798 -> 123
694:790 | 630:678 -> 126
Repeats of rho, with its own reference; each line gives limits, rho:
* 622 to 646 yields 624.0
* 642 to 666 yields 660.0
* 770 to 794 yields 776.0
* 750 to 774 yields 768.0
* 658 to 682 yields 660.0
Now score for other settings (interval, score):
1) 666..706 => -11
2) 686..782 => -20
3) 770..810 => -6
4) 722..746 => -6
